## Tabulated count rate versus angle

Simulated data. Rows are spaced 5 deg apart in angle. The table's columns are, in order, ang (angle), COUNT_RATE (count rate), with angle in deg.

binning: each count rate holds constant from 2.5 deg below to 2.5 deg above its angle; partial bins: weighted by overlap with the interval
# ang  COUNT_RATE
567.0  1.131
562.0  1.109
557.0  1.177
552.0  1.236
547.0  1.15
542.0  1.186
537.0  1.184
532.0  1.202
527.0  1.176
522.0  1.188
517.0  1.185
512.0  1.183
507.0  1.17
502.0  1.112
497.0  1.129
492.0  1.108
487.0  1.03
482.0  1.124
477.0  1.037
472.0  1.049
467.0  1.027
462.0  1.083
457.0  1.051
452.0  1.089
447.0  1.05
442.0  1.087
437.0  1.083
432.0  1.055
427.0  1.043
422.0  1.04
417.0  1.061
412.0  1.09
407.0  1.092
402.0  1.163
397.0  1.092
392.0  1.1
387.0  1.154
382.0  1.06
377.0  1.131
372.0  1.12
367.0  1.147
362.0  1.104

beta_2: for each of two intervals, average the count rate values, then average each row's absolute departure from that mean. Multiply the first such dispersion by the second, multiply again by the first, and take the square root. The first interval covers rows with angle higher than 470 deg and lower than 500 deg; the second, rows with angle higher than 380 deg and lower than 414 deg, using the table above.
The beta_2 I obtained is 0.0070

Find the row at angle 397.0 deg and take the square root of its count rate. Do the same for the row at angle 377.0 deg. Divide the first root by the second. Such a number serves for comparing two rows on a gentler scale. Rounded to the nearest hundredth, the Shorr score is 0.98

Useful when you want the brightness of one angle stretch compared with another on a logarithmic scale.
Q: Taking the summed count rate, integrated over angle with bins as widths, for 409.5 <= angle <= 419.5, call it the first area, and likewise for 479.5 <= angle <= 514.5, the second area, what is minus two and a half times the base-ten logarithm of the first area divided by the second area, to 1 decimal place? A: 1.4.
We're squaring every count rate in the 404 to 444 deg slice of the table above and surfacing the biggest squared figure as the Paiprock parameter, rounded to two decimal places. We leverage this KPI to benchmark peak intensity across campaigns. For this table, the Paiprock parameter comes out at 1.19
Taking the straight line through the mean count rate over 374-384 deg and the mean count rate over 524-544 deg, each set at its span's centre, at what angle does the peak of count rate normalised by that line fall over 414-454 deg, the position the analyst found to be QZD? 442.0 deg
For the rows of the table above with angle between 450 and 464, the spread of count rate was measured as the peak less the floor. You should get 0.04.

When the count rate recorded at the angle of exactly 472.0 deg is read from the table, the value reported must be 1.049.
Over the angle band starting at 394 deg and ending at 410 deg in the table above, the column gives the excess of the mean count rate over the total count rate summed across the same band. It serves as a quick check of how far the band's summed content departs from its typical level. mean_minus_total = -2.23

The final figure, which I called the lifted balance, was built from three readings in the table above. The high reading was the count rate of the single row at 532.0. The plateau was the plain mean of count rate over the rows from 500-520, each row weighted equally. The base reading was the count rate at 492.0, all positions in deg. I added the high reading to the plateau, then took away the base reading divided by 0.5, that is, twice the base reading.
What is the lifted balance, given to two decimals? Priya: 0.15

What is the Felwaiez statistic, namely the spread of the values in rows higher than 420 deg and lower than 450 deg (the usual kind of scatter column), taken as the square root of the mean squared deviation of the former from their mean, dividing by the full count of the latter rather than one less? 0.019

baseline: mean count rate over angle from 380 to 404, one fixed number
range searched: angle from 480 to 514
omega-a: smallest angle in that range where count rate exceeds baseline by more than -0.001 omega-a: 482.0 deg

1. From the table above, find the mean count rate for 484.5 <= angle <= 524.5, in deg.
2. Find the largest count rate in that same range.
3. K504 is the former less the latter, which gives -0.050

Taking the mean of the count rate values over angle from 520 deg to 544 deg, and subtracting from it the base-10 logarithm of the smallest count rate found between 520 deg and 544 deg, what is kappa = 1.12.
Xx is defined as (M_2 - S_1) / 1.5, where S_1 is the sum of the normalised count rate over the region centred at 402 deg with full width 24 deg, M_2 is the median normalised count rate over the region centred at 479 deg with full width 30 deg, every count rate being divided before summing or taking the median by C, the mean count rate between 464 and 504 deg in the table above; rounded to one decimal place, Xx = -2.8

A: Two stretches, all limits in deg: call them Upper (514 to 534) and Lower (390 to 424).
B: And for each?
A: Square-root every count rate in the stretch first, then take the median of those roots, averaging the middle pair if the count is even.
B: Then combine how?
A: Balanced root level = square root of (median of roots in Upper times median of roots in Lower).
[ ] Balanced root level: 1.07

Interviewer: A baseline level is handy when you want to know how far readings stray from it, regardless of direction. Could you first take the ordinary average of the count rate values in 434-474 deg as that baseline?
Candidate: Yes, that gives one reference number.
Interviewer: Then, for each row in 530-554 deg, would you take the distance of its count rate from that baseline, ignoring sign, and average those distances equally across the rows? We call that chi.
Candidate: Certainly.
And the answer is 0.13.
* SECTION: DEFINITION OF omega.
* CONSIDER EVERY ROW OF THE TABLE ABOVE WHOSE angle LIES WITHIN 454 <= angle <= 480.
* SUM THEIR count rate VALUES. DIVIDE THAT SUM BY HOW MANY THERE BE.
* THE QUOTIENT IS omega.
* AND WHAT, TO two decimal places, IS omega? 1.05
